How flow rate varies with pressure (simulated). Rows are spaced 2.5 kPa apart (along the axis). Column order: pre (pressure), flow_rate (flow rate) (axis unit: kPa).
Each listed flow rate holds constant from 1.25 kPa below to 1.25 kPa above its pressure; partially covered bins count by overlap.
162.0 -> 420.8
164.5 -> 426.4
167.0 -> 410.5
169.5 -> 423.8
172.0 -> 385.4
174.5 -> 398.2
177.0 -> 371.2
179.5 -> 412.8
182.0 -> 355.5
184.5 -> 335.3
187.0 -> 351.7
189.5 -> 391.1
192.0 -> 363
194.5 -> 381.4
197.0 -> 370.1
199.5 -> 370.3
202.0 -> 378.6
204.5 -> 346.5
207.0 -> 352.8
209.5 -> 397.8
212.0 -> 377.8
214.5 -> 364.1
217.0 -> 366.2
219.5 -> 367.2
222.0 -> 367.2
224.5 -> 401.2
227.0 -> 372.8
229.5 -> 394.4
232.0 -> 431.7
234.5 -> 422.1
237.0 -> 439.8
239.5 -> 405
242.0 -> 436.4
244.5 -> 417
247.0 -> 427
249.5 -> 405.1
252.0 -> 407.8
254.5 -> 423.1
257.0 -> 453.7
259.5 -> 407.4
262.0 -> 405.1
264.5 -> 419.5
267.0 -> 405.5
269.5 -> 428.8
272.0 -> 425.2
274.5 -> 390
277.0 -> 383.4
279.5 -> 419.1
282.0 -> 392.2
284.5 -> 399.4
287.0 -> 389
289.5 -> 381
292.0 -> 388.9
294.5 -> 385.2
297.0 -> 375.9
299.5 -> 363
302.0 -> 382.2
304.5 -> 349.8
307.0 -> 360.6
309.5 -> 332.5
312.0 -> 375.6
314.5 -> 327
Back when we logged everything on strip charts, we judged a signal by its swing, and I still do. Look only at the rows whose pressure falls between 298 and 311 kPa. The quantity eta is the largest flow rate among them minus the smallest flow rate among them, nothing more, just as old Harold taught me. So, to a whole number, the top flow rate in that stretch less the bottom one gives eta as 50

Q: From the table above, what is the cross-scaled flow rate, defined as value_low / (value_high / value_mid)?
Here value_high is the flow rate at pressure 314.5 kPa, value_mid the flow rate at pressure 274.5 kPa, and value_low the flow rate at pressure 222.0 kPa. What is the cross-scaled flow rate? 438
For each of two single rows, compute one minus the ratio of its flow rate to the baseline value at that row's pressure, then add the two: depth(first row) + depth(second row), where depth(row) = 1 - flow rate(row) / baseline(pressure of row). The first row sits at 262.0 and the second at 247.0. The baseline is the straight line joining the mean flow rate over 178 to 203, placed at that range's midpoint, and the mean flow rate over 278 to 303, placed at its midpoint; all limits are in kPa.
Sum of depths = -0.18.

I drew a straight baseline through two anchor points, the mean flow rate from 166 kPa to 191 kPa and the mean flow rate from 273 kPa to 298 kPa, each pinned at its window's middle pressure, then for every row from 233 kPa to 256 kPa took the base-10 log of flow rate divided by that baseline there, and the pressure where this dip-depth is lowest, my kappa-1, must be 249.5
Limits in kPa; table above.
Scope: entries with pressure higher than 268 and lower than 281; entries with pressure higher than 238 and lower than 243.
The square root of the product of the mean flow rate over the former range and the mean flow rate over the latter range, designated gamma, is 415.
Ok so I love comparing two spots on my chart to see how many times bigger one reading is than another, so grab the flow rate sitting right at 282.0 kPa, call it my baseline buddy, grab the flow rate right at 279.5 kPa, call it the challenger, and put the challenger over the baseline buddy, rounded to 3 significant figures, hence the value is 1.07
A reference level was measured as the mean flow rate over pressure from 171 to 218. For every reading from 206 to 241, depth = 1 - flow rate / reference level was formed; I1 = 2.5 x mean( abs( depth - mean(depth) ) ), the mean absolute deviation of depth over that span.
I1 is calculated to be 0.16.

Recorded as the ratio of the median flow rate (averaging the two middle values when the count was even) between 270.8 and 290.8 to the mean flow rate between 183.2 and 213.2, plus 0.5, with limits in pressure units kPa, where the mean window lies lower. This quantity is 1.56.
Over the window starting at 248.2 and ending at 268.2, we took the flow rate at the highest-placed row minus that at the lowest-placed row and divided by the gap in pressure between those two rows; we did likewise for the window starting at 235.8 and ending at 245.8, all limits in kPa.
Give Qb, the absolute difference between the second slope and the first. 3.1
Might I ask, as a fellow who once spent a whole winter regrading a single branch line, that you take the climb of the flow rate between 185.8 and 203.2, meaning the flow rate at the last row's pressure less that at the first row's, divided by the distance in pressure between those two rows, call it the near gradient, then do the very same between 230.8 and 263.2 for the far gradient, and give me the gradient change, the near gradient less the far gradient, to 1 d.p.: 2.7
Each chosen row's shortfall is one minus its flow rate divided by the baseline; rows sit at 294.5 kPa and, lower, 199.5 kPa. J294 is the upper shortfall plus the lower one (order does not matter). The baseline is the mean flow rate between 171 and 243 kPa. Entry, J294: 0.03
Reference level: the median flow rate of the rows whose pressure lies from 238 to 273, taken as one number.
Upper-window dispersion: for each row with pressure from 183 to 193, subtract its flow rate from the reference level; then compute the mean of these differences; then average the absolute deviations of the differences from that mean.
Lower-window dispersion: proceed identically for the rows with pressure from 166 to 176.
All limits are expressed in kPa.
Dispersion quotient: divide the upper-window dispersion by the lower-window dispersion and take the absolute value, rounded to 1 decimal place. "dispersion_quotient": 1.3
